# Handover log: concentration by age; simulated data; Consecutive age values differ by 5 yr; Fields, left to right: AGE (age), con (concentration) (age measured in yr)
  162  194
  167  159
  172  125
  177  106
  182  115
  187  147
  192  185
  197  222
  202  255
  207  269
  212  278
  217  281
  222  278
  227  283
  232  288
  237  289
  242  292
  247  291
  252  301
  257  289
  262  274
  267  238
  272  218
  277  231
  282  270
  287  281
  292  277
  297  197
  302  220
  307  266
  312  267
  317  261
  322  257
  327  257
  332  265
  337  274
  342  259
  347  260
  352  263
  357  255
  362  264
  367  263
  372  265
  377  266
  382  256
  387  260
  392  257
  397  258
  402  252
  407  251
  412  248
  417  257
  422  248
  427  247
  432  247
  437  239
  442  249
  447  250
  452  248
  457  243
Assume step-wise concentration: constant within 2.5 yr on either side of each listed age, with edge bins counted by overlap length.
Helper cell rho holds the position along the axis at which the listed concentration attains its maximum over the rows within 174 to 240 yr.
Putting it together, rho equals 237 yr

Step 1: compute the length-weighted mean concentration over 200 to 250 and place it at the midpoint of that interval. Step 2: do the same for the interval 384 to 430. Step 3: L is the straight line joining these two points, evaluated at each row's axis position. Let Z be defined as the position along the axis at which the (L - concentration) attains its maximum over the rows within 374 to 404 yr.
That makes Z 402 yr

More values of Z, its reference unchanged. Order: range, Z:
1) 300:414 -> 302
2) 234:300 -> 297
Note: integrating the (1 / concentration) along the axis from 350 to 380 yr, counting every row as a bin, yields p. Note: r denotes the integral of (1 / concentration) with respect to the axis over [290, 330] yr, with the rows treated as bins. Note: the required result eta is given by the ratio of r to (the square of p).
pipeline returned 12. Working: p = 0.11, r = 0.16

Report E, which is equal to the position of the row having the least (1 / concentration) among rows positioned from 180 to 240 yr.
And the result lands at 237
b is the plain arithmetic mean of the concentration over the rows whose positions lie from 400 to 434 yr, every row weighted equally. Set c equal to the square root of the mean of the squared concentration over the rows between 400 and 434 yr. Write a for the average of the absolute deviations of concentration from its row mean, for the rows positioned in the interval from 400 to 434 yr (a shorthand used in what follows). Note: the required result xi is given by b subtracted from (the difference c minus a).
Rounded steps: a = 3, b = 250.0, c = 250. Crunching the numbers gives -2.8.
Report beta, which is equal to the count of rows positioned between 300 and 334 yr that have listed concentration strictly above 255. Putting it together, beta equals 6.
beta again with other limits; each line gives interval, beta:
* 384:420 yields 4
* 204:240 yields 7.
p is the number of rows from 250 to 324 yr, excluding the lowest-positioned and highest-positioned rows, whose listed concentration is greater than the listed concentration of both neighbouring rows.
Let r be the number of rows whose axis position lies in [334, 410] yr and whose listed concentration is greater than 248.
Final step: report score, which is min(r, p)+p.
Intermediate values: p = 2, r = 15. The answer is 4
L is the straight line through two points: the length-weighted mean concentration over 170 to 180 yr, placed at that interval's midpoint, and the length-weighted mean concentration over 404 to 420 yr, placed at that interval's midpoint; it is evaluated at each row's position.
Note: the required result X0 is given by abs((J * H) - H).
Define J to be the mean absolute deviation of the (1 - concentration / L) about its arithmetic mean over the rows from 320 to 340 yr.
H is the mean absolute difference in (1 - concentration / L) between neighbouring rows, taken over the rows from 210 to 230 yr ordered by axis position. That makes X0 0.029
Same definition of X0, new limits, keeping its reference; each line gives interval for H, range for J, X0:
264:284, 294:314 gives 0.114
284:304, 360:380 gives 0.200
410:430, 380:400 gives 0.028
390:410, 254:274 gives 0.017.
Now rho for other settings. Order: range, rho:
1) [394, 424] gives 397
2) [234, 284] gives 252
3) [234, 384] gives 252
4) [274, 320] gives 287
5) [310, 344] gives 337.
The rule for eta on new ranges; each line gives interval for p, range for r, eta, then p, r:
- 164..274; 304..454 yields 2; 0.52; 0.58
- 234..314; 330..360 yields 1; 0.31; 0.11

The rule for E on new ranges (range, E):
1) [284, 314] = 287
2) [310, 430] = 337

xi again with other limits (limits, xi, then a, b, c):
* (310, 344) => -4.9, 5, 262.9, 263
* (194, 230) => -15.3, 16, 266.6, 267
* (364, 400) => -3.4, 3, 260.7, 261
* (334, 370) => -3.9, 4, 262.6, 263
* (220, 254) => -4.9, 5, 288.9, 289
